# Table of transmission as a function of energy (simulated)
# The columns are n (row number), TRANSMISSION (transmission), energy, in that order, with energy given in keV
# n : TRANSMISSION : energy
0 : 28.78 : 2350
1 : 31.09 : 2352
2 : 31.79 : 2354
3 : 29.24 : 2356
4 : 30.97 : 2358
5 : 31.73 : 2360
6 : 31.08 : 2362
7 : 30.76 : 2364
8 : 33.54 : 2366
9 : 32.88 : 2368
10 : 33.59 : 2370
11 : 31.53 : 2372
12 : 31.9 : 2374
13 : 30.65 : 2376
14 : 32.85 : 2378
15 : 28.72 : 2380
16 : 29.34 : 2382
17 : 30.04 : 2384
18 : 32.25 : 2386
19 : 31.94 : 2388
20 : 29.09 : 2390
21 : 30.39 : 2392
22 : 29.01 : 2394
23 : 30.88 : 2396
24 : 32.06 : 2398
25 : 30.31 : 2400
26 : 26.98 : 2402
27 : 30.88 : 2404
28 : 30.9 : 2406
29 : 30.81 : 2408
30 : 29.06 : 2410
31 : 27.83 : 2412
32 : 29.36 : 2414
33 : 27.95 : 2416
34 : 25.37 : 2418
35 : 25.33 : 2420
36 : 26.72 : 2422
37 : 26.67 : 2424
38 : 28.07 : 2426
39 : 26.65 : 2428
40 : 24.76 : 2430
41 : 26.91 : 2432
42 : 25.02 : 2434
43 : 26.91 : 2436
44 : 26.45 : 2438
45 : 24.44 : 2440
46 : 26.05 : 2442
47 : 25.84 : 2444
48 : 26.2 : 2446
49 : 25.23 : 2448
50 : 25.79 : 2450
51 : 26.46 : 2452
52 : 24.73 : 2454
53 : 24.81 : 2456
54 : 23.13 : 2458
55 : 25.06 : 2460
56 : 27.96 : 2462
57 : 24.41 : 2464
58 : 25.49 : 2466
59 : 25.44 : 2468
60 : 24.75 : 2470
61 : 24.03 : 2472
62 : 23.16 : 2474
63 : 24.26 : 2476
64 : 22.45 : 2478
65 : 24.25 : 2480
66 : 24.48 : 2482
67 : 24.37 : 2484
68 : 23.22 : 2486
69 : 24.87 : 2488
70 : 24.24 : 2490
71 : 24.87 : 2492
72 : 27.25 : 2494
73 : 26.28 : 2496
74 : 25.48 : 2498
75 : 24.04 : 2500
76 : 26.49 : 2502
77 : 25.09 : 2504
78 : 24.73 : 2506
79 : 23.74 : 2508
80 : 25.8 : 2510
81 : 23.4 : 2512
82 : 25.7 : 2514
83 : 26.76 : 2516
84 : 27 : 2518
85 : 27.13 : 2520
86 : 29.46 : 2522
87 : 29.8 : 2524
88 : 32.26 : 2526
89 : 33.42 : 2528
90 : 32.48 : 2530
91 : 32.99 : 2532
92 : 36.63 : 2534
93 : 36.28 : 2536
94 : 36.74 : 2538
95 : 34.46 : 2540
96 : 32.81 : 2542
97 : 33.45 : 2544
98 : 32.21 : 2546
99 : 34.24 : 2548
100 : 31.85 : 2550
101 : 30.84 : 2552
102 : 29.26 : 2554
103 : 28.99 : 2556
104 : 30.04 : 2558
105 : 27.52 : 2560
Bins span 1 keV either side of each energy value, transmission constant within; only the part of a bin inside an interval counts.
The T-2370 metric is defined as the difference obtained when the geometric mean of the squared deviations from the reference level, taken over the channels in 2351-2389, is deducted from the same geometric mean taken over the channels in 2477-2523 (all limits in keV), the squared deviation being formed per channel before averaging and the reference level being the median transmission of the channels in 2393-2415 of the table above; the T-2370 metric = 21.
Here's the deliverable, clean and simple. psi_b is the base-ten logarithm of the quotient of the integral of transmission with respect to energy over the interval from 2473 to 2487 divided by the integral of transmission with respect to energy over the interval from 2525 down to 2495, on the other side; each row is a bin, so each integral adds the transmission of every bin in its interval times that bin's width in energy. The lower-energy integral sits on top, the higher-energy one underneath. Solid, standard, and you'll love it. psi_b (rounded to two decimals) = -0.37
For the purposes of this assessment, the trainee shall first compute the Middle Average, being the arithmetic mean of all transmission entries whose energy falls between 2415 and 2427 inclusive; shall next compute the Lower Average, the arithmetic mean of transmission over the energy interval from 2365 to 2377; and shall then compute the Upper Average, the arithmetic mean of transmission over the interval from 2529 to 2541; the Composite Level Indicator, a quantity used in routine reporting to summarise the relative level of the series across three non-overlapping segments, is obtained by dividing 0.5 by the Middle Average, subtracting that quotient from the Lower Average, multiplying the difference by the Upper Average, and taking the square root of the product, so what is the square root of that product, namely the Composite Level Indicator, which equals 34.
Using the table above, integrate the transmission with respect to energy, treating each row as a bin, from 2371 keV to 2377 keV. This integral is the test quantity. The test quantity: 188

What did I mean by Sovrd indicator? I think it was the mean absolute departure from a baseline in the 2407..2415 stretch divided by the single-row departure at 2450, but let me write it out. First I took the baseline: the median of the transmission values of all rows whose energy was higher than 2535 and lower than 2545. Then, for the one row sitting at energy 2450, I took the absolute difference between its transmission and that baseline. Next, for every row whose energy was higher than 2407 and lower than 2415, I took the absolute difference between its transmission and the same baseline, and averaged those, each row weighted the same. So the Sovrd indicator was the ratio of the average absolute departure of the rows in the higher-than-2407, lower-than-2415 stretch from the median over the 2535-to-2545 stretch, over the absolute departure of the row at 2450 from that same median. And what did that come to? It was 0.60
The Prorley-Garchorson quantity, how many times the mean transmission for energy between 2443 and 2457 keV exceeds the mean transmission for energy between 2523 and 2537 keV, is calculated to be 0.77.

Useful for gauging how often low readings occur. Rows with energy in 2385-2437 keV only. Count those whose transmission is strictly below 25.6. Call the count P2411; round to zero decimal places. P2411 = 4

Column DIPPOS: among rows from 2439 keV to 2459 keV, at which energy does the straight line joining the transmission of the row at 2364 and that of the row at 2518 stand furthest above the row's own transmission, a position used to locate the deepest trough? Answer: 2458 keV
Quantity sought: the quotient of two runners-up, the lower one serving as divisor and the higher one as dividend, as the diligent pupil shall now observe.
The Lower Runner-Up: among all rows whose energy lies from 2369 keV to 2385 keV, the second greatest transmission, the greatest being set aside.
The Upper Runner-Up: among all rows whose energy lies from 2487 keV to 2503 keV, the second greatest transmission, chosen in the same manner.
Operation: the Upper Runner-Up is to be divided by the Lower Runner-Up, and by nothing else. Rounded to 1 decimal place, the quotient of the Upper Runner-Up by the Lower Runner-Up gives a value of 0.8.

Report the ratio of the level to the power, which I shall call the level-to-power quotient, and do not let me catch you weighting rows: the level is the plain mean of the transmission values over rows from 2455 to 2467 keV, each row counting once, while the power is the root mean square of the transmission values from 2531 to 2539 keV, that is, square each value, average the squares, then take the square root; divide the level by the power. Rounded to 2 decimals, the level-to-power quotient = 0.70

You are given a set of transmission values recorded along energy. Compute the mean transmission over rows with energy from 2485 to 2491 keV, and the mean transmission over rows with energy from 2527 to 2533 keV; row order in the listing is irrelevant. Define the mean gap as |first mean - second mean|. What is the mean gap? 9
